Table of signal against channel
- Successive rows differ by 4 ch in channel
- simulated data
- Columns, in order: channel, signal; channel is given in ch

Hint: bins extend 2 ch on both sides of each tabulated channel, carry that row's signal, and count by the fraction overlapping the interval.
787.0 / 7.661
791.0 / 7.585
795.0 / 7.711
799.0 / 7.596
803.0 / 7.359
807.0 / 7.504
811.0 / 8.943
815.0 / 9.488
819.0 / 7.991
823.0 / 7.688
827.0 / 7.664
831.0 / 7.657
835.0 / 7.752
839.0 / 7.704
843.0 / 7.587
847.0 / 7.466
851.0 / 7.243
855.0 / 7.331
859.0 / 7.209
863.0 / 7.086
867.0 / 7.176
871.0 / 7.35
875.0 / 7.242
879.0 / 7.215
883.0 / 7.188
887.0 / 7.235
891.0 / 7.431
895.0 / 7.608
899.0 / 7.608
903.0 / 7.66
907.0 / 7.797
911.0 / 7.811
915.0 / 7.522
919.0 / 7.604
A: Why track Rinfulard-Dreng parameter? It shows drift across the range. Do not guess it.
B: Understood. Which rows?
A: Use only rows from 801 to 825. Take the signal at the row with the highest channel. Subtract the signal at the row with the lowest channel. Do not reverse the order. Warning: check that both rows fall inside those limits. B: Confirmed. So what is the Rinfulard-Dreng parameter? 0.33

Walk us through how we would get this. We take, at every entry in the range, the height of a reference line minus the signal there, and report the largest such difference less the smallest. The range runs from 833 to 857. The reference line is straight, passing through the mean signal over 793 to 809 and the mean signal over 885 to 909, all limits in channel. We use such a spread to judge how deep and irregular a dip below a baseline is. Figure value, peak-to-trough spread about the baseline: 0.51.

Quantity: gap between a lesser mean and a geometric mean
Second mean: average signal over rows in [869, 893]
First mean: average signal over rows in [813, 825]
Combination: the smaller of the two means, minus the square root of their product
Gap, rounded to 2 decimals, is -0.54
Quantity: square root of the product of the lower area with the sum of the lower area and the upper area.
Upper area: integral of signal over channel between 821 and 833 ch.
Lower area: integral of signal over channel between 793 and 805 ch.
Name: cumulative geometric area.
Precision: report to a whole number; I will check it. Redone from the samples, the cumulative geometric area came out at 129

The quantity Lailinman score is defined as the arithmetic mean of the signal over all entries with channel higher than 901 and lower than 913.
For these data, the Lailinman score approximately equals 7.76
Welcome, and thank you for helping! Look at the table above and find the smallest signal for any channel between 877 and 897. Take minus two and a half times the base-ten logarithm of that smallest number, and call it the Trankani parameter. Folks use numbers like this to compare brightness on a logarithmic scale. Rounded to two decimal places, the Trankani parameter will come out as -2.14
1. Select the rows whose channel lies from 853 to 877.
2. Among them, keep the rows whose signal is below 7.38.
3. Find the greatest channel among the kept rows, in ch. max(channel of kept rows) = 875.0 ch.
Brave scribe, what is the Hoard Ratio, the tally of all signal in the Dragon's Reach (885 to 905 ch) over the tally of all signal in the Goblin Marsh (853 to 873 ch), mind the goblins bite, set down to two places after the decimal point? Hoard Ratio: 1.04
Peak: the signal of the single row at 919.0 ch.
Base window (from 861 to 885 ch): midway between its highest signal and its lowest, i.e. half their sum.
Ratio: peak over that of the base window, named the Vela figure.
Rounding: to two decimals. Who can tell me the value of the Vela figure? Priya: 1.05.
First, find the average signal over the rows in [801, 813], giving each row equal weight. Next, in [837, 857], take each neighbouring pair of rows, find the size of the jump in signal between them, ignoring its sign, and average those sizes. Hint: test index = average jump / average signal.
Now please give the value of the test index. 0.017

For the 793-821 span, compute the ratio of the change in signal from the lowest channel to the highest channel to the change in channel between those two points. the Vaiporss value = 0.012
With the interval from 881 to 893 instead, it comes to 0.030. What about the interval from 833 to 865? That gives -0.024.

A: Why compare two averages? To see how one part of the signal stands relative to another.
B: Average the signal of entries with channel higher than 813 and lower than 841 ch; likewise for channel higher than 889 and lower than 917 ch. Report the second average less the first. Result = -0.36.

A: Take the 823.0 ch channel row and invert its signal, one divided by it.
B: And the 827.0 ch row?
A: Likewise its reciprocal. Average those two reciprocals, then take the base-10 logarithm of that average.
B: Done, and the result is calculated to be -0.885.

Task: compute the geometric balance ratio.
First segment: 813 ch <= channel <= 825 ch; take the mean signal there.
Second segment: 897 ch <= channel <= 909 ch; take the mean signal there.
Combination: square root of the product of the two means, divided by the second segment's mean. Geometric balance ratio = 1.04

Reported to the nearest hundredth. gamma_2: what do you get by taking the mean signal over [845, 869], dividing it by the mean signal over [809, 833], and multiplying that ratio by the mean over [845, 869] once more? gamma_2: 6.38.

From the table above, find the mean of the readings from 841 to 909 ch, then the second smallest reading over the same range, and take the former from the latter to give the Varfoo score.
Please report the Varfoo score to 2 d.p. -0.20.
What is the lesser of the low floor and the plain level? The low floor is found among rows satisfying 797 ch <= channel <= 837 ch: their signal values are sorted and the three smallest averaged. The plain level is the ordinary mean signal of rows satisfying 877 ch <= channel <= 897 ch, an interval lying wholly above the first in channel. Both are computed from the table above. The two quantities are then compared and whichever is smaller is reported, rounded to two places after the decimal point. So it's 7.34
